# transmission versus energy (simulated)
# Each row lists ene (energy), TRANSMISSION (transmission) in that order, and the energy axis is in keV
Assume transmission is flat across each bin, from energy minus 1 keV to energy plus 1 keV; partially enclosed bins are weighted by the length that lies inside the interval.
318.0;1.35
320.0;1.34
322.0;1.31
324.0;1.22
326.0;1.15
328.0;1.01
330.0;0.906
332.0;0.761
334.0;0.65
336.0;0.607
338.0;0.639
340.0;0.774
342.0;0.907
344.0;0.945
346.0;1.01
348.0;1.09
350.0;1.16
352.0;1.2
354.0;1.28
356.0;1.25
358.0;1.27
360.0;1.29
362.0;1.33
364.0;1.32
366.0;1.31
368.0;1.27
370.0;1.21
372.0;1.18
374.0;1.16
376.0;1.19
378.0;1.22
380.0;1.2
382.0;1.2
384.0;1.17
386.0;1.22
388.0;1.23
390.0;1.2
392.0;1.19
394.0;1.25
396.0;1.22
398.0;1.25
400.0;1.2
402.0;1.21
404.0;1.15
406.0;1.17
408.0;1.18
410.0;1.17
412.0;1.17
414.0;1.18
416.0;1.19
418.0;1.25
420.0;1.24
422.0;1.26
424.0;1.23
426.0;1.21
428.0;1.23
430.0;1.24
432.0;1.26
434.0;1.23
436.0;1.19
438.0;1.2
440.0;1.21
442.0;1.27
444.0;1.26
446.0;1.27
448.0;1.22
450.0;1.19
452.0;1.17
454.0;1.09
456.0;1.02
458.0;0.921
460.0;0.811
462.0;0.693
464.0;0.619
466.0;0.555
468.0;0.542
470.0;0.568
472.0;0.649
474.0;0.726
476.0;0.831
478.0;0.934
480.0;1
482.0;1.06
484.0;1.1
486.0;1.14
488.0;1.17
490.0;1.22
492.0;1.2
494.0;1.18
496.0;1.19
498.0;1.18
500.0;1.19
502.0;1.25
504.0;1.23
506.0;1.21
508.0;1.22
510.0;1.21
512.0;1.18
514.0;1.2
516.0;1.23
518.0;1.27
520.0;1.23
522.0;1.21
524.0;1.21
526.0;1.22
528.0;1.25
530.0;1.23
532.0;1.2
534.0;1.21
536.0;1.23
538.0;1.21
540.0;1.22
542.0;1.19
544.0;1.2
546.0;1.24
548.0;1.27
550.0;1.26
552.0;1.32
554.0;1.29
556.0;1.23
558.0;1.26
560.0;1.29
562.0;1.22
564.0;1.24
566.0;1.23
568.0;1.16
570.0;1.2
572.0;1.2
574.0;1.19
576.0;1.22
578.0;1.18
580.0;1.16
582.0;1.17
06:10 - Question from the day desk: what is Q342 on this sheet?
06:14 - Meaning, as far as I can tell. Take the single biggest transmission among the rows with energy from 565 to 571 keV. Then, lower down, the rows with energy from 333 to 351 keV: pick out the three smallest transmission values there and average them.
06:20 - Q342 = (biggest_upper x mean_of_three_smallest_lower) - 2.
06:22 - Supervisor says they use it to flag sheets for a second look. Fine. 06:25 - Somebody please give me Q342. -1.2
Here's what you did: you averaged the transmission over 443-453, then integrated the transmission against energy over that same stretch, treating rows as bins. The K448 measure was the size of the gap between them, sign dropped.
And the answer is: 11.0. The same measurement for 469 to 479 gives 6.7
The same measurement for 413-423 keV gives 11.0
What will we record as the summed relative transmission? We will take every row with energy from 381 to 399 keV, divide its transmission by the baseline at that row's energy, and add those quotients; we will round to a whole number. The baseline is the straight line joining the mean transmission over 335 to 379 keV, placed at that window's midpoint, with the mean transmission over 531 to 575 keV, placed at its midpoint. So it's 10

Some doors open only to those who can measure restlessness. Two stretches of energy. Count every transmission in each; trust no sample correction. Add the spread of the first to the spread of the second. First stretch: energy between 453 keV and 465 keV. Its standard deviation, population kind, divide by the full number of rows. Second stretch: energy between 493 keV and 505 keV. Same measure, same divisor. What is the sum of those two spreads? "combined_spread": 0.20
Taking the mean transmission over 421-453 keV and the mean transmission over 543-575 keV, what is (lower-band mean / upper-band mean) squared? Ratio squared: 1.0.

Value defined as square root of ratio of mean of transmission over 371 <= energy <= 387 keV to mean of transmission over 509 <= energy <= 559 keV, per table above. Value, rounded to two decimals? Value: 0.98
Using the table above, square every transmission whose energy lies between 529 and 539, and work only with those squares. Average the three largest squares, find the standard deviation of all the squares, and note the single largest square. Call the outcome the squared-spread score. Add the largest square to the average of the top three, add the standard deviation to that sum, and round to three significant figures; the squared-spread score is 3.04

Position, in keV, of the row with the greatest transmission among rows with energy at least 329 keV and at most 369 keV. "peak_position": 362.0 keV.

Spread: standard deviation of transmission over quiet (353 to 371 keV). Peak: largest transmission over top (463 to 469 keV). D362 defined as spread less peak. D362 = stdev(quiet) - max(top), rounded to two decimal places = -0.58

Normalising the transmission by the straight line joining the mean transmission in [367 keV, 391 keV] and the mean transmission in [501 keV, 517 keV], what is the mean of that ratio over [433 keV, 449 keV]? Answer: 1.02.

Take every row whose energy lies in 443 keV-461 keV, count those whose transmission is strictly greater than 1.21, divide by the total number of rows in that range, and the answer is 0.33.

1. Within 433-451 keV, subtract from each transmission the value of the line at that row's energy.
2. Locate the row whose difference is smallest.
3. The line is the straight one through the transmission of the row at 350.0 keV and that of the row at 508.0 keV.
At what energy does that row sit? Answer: 450.0 keV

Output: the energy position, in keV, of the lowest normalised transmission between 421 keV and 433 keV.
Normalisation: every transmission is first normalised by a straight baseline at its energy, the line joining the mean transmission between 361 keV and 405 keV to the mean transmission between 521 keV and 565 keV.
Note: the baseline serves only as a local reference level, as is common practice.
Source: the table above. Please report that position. 426.0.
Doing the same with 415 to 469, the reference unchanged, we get 468.0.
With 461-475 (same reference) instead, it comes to 468.0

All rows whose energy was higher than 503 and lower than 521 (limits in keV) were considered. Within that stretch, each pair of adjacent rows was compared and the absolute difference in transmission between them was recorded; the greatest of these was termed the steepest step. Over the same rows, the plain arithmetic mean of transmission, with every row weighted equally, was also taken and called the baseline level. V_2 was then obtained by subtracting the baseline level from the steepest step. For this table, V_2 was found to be -1.18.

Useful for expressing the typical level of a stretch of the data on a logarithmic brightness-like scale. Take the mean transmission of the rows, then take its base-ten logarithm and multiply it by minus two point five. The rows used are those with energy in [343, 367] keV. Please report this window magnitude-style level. -0.20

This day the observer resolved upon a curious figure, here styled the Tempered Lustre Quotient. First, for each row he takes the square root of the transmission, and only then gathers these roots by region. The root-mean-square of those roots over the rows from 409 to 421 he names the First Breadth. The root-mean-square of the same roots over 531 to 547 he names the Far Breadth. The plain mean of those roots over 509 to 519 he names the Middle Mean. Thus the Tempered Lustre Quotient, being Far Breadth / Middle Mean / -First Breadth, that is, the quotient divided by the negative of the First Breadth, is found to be -0.91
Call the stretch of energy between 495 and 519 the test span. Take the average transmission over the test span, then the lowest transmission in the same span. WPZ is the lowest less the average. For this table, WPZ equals -0.033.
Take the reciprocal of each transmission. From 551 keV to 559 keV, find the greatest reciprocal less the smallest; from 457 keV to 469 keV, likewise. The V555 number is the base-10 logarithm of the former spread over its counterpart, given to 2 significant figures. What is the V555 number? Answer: -1.1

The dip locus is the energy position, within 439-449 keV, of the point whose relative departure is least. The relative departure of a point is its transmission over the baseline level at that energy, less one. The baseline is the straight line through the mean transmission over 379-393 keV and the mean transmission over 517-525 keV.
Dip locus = 440.0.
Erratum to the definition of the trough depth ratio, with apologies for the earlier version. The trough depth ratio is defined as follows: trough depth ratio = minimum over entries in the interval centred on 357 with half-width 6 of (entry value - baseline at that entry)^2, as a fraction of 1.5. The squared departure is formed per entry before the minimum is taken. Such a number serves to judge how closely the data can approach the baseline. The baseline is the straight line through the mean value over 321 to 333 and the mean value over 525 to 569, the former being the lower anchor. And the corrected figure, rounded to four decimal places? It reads 0.0097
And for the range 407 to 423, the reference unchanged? 0.0012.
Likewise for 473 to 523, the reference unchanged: 0.0000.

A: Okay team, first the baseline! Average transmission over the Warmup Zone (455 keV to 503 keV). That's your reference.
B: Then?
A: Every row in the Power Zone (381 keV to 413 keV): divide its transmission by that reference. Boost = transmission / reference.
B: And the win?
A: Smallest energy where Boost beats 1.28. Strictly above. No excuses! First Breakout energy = 386.0 keV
